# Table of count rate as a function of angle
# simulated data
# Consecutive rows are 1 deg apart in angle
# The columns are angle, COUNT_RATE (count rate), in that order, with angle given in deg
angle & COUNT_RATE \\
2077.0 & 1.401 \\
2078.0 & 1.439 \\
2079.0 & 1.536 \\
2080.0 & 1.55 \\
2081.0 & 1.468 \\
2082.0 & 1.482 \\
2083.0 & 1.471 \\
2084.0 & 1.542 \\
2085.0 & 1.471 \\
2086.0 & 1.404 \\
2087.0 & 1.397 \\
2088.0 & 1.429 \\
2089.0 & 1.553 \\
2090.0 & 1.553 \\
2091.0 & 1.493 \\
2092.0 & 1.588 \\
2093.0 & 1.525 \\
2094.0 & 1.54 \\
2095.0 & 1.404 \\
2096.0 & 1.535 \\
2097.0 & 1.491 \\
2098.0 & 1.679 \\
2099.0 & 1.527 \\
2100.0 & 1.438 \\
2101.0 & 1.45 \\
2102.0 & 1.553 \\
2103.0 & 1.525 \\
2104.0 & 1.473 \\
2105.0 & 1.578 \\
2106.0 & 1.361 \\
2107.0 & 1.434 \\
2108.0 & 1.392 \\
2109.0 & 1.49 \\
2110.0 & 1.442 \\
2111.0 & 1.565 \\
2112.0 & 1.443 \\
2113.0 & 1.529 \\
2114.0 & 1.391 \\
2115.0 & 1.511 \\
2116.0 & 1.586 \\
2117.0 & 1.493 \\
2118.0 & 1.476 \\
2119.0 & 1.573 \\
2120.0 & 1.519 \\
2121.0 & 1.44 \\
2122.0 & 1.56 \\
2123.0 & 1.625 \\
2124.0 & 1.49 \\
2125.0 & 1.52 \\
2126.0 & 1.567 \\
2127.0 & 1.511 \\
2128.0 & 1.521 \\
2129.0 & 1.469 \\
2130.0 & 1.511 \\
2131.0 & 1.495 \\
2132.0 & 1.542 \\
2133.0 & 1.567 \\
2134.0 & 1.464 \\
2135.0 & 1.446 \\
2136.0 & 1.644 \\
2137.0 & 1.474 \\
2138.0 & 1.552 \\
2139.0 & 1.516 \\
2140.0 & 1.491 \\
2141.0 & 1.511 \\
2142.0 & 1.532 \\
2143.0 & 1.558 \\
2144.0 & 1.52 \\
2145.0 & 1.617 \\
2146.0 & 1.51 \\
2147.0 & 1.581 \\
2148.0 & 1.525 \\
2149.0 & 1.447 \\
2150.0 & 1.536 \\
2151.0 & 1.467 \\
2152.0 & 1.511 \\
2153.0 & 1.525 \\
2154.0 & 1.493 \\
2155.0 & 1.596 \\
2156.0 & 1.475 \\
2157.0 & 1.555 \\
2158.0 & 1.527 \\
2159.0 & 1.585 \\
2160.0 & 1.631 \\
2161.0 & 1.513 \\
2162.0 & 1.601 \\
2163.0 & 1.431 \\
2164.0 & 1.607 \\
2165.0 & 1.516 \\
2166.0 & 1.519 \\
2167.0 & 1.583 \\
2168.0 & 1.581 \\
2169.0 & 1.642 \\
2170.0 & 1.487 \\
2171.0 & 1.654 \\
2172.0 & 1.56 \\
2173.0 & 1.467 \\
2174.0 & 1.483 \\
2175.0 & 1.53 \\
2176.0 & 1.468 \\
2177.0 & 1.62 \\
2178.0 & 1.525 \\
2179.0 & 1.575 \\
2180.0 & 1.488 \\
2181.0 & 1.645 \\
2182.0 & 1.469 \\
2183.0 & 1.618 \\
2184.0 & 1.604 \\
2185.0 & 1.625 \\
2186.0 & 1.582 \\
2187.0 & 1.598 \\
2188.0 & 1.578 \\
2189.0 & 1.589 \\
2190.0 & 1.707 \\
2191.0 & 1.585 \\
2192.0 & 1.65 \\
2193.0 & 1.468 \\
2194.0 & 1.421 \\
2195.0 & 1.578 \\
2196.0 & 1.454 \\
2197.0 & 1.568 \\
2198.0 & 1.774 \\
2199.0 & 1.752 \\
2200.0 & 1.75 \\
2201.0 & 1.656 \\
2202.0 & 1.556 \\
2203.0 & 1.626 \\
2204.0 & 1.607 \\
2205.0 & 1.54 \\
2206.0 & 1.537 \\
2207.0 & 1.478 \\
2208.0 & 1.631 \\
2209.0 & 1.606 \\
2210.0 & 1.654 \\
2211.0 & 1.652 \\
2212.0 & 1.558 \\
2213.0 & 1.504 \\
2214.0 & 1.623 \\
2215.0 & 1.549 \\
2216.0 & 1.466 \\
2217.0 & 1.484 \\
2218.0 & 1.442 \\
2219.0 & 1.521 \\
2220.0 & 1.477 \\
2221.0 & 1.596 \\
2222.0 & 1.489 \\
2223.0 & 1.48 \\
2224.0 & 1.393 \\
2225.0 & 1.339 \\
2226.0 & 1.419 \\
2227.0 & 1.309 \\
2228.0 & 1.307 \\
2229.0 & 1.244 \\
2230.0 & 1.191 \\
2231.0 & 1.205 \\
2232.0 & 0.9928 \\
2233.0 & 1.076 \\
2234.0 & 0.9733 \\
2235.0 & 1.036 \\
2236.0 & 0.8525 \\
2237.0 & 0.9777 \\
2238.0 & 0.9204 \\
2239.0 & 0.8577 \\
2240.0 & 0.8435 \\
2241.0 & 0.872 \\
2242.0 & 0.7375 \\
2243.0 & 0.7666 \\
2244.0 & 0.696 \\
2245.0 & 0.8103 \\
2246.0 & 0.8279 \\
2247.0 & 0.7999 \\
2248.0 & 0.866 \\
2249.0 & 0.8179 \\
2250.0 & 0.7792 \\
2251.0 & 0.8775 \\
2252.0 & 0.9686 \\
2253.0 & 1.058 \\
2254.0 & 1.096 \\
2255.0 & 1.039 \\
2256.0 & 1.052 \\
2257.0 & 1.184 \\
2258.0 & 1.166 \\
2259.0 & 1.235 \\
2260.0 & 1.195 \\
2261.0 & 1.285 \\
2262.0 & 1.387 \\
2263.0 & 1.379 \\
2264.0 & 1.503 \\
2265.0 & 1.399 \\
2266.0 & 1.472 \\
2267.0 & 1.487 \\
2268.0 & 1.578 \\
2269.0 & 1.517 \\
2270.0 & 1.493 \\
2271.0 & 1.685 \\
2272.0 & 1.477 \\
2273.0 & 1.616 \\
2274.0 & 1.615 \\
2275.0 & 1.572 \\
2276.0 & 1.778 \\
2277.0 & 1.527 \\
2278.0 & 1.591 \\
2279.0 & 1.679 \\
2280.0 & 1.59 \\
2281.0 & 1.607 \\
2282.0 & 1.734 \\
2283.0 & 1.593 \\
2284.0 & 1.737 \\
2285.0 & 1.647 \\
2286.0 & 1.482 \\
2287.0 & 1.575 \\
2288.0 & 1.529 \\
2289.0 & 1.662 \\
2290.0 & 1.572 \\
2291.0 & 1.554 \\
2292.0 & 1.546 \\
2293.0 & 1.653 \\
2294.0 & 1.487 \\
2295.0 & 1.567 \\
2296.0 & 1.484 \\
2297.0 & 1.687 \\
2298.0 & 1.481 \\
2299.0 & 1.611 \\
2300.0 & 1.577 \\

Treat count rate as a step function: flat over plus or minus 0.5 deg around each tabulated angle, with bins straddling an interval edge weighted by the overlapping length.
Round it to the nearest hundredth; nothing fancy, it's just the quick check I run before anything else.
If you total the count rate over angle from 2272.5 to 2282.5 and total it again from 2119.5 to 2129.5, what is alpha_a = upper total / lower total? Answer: 1.07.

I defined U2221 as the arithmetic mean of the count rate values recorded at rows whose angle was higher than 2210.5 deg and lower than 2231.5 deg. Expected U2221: 1.44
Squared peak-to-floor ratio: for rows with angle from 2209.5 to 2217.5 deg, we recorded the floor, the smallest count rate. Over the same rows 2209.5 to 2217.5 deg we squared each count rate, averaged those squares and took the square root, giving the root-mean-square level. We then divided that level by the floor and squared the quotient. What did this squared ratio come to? 1.14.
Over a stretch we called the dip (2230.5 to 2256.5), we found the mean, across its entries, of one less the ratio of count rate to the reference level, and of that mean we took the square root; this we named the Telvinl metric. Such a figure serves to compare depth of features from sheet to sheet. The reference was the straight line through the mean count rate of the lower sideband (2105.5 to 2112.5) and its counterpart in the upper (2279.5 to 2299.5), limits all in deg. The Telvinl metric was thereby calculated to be 0.64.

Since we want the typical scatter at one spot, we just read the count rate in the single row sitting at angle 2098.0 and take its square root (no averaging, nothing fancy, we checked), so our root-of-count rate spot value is 1.30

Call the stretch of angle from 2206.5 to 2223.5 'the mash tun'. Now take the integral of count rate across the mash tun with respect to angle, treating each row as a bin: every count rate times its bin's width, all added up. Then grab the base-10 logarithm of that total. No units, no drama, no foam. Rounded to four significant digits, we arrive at 1.418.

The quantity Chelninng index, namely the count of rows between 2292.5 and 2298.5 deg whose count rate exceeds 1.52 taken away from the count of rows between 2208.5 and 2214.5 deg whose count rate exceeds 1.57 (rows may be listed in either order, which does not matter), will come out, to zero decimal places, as 1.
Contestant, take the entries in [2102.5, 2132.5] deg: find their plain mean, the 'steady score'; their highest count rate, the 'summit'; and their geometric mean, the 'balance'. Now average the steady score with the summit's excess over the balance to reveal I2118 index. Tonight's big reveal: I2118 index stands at 0.813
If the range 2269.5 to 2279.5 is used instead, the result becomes 0.890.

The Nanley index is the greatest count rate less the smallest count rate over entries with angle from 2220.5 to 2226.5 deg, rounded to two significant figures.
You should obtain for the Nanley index 0.26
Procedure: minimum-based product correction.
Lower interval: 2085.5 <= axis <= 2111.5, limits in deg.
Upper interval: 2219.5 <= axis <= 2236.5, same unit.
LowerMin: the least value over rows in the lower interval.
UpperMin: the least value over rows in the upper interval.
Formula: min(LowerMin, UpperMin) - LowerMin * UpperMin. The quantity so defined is -0.3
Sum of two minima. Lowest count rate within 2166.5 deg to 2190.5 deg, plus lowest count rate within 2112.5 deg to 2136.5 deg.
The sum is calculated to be 2.9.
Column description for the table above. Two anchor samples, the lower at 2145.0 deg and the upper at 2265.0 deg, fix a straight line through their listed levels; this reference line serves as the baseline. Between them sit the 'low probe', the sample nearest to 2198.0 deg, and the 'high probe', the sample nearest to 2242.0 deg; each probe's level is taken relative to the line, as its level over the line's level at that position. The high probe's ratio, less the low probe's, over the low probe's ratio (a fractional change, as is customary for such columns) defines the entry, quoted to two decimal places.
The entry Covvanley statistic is -0.56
